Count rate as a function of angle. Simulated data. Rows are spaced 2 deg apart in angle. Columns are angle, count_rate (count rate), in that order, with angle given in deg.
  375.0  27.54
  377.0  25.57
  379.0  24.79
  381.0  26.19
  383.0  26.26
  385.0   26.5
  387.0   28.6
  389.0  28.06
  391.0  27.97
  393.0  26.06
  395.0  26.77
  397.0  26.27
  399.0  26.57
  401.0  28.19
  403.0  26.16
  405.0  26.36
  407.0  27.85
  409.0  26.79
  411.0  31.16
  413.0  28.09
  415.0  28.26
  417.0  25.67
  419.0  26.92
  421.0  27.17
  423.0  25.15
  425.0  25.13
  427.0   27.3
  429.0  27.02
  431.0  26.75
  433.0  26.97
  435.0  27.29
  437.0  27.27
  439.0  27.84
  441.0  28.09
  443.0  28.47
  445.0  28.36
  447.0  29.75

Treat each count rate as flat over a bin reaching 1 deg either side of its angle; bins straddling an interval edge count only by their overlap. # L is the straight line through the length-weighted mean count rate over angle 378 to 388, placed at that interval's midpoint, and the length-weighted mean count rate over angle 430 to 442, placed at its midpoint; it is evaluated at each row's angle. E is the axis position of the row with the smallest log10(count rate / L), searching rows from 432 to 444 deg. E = 433.0 deg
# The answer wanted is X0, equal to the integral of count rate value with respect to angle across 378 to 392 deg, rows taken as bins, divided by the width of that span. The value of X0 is 26.9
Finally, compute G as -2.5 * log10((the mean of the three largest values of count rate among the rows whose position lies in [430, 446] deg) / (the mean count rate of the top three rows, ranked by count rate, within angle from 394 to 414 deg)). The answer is 0.03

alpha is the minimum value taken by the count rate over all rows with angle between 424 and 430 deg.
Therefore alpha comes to 25.13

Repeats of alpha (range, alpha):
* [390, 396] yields 26.06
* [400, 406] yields 26.16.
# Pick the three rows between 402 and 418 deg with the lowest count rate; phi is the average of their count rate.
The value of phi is 26.1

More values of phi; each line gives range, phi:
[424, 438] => 26.3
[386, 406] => 26.2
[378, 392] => 25.7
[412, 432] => 25.3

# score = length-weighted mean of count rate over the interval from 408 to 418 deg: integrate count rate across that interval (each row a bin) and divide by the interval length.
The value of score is 28.0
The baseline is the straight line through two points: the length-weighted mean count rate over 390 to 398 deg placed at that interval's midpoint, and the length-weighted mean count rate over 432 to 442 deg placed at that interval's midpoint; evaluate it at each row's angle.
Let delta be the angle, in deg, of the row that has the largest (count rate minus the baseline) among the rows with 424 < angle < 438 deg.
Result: 427.0 deg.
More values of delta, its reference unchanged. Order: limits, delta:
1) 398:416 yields 411.0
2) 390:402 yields 401.0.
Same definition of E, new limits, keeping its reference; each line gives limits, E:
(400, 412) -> 403.0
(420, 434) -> 425.0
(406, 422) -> 417.0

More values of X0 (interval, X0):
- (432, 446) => 27.8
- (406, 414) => 28.5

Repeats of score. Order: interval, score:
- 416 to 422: 26.6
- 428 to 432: 26.9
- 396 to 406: 26.7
